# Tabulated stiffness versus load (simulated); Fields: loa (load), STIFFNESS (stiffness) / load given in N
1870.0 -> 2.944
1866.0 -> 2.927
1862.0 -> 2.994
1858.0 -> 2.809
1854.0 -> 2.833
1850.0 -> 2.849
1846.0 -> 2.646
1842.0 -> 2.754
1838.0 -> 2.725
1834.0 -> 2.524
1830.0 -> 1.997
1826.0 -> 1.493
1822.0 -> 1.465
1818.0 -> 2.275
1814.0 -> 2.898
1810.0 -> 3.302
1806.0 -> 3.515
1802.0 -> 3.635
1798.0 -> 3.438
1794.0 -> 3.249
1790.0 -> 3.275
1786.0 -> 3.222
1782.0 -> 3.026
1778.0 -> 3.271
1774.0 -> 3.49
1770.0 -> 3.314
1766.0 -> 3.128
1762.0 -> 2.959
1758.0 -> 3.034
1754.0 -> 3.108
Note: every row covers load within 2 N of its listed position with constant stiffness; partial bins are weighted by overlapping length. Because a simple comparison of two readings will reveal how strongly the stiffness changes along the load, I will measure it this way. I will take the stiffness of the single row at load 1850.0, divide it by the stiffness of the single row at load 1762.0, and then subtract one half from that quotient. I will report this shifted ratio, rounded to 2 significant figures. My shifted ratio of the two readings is 0.46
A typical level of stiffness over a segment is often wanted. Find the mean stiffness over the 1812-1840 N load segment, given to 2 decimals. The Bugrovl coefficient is 2.20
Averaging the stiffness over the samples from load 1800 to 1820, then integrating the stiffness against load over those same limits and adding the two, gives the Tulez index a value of 65.6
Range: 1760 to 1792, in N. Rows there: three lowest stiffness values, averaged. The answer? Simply 3.0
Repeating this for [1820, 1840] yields 1.7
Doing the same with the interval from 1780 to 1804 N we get 3.2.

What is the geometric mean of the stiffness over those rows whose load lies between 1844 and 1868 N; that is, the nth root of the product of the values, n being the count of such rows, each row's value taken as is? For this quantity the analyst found 2.8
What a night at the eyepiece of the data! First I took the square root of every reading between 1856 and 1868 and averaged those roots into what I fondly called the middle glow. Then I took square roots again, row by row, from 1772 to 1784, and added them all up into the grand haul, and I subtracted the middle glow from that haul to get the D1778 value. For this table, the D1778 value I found 3.71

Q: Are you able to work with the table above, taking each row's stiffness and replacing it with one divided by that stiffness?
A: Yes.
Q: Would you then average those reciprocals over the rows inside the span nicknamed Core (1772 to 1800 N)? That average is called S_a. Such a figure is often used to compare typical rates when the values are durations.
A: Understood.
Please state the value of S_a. 0.305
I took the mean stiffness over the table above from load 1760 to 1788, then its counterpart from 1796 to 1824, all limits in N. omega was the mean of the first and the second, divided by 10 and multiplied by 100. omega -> 30.7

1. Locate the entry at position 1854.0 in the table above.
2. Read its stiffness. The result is 2.833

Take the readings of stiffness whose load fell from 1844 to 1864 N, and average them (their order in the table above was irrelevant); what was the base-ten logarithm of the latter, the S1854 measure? 0.45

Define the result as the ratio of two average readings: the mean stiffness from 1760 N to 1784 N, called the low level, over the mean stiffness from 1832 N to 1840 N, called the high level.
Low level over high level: 1.22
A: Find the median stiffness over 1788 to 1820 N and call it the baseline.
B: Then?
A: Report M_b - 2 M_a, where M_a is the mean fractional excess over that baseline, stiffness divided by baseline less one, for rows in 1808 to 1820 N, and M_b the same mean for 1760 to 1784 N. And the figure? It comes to 0.25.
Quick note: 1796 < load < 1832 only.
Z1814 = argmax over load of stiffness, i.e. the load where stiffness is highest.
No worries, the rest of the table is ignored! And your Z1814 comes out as 1802.0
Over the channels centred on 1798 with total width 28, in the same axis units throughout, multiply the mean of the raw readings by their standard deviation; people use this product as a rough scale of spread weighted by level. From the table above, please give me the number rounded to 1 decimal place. 0.5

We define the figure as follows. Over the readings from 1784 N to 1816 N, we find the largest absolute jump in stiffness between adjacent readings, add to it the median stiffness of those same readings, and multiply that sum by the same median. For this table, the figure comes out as 12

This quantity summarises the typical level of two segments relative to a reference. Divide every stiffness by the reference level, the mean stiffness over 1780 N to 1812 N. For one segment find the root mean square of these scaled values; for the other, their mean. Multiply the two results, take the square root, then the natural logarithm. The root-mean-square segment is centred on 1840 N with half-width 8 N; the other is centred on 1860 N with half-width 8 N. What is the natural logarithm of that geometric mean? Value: -0.18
